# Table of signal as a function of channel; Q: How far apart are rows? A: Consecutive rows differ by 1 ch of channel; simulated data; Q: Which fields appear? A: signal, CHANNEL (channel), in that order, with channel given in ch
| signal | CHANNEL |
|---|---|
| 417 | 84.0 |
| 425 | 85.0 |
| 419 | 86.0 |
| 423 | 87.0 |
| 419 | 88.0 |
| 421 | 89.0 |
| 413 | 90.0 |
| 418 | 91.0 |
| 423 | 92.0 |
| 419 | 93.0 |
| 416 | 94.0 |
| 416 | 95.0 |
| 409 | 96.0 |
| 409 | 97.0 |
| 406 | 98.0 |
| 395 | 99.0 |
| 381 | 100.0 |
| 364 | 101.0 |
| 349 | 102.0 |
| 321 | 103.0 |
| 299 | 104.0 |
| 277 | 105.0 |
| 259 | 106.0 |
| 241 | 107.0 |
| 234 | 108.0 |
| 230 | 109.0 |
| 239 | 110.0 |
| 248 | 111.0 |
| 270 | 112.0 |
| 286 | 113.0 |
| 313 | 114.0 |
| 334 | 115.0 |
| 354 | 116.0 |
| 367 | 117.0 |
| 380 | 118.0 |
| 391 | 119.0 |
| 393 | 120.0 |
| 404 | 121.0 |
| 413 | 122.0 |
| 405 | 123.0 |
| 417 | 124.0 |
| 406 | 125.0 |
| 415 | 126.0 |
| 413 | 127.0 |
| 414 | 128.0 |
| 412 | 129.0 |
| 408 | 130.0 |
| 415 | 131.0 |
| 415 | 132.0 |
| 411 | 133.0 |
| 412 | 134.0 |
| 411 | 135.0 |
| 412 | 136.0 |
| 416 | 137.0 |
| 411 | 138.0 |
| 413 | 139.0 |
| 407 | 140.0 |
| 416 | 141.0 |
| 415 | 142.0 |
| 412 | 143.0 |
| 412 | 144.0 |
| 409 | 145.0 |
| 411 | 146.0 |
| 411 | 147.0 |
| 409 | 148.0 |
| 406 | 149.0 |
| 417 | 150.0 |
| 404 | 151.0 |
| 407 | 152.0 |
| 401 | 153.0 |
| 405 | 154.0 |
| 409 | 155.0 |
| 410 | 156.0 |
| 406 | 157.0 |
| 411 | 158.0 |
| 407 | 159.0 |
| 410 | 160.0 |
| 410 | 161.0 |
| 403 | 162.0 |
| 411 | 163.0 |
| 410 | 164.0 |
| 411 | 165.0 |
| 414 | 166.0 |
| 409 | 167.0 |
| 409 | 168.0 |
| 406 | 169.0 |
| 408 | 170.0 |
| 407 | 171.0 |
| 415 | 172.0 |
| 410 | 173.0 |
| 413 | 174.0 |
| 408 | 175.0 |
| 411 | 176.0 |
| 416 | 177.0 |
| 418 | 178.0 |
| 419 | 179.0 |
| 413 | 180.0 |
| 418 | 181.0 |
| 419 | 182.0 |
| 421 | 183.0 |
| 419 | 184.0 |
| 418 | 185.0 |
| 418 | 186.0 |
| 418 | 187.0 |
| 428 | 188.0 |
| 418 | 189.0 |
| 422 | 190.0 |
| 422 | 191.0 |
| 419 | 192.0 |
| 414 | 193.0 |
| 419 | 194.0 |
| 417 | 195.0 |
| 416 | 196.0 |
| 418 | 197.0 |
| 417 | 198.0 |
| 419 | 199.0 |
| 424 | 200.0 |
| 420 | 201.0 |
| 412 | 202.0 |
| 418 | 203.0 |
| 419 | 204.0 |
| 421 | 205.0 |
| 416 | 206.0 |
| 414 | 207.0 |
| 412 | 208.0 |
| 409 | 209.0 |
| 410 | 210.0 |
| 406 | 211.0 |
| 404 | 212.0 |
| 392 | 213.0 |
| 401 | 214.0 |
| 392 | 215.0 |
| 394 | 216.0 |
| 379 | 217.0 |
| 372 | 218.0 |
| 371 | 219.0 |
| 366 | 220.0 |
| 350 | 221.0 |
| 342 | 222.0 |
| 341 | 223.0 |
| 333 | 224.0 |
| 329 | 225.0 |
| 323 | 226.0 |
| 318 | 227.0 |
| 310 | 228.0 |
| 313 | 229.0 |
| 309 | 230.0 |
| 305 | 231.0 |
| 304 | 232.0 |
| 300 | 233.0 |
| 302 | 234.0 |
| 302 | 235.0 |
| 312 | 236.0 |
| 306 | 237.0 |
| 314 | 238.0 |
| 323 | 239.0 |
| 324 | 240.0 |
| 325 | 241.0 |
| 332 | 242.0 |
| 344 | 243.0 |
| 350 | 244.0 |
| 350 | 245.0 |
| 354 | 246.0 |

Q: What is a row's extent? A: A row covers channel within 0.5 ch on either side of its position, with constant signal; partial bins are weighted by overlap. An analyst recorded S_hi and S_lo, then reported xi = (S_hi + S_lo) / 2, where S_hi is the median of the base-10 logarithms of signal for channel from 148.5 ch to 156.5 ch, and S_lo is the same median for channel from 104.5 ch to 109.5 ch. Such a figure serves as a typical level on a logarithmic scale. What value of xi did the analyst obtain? 2.50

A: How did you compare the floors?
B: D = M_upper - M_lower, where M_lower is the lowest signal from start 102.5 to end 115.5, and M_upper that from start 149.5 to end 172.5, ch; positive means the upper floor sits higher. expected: 171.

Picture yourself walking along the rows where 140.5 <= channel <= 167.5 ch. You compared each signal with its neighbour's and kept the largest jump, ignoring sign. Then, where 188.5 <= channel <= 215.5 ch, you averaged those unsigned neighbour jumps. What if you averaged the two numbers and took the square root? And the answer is 2.9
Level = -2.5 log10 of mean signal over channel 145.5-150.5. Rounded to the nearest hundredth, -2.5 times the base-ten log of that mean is -6.53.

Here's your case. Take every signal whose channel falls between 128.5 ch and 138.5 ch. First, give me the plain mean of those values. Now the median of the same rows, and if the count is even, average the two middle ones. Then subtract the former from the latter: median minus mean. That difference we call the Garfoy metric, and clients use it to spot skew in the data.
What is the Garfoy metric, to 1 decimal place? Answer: -0.3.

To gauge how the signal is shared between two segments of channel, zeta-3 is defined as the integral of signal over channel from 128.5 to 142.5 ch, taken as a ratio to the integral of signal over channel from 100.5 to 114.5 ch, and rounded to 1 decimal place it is 1.5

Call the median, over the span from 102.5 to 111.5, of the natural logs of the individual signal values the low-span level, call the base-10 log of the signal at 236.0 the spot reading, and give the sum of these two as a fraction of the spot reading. 3.21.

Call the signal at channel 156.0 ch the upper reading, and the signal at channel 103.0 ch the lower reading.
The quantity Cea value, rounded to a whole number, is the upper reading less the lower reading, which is 89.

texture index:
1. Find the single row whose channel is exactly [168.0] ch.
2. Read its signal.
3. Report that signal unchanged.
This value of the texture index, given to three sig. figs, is 409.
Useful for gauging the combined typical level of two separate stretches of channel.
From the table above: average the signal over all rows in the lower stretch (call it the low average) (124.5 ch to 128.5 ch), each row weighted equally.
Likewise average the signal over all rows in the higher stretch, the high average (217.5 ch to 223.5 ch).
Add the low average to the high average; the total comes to 769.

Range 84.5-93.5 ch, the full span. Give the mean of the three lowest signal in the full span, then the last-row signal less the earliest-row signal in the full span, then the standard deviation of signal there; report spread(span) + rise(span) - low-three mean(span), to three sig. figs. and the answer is -419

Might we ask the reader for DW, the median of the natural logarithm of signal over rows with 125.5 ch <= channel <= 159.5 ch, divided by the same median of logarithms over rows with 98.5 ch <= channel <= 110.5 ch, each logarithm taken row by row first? 1.06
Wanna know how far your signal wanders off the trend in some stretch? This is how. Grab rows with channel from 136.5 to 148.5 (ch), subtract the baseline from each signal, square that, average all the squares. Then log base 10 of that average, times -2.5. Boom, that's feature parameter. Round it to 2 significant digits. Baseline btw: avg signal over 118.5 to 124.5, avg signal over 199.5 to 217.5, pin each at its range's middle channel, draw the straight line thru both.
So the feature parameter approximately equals -4.4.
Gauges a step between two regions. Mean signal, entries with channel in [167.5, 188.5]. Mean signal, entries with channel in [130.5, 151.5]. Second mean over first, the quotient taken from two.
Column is 1.01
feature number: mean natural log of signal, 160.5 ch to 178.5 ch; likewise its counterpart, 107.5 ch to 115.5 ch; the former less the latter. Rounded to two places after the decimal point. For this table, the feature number 0.43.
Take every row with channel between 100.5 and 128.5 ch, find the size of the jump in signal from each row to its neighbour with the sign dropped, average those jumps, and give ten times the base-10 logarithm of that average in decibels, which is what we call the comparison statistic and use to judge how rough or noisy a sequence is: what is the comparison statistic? 11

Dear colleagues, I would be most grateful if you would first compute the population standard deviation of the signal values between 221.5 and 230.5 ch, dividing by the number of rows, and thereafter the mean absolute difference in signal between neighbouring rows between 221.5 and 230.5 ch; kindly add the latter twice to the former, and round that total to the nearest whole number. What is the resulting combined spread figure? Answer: 22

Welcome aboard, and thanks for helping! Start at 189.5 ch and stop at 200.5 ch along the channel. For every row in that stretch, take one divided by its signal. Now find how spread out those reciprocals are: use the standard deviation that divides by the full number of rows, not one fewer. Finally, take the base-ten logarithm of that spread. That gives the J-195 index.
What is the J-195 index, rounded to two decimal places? -4.80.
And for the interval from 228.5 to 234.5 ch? -4.33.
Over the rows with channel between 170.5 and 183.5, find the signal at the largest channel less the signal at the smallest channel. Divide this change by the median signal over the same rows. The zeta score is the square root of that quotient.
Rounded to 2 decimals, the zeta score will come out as 0.18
